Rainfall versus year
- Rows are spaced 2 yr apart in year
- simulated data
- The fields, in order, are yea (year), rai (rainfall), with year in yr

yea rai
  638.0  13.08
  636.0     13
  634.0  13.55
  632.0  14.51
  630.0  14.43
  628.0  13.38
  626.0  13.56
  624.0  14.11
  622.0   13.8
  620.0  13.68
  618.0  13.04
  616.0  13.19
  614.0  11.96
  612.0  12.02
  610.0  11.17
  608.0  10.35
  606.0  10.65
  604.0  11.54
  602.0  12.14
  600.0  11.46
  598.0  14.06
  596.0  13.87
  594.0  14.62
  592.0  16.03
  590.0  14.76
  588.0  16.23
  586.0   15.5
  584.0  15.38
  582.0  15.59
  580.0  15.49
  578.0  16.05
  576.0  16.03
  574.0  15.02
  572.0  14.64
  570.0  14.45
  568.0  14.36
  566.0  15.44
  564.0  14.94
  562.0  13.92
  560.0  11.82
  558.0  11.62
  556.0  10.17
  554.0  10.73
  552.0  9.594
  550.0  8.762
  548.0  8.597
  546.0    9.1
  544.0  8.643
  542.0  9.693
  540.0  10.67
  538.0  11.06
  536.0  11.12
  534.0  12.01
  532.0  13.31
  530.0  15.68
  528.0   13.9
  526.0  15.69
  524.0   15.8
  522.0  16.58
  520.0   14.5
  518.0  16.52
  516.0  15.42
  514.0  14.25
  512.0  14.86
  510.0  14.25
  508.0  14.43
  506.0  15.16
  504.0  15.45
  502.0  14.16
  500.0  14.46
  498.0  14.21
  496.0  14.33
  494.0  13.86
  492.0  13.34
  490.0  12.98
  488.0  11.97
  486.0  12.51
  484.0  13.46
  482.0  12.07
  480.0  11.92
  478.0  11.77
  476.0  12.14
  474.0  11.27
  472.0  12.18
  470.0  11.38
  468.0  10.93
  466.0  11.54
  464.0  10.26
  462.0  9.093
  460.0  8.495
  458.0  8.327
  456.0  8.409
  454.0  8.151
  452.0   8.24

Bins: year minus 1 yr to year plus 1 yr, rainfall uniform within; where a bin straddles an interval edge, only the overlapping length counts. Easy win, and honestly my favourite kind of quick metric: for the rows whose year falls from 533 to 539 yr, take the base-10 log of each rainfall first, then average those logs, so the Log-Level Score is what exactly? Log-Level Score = 1.06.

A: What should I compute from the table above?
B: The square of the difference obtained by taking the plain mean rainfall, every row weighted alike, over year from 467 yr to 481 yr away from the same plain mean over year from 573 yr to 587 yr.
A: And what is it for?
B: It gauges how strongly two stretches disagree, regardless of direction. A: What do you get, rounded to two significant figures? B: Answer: 15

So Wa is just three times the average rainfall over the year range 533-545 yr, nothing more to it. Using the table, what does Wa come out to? 32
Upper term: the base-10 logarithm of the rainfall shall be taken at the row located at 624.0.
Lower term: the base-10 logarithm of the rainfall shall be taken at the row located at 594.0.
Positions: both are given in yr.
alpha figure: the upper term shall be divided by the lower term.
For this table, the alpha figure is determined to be 0.99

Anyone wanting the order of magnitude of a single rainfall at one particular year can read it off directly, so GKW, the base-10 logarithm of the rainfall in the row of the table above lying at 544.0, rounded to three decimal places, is 0.937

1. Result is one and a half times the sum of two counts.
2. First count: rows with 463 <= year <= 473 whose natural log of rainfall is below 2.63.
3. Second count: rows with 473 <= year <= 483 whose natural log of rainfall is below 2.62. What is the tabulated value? 15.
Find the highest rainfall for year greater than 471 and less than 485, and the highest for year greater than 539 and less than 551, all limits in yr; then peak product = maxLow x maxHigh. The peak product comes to 144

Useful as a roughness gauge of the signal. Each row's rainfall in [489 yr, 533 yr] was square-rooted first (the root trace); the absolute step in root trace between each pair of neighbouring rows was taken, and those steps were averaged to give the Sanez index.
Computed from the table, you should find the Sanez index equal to 0.12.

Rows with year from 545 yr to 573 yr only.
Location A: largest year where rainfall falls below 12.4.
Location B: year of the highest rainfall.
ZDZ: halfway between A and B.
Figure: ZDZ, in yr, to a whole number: 563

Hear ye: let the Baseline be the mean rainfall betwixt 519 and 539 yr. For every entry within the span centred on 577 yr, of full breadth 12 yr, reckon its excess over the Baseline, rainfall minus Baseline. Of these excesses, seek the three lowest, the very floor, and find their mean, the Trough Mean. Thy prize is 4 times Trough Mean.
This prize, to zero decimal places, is 4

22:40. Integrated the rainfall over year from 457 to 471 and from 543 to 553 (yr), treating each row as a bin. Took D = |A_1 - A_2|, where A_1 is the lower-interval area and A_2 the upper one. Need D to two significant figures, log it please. 51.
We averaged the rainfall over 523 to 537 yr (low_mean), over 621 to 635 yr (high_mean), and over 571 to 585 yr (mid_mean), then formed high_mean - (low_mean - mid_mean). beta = 15.4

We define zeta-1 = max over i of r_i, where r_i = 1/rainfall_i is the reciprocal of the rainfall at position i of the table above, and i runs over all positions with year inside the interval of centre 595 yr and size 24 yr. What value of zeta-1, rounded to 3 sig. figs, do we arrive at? 0.0939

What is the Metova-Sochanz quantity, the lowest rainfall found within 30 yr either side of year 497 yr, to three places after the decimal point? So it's 10.930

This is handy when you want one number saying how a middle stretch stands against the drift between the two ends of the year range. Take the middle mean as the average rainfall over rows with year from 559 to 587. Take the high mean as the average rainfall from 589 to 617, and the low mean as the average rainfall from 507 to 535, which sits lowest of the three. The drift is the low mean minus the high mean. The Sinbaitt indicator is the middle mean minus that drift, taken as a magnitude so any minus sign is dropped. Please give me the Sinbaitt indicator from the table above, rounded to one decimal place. 12.8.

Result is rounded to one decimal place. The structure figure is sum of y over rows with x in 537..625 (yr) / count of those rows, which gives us 12.9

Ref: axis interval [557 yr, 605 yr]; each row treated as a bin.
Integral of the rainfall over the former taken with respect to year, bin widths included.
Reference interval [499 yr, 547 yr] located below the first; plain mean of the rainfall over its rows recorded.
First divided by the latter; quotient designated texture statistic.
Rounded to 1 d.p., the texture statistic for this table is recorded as 50.7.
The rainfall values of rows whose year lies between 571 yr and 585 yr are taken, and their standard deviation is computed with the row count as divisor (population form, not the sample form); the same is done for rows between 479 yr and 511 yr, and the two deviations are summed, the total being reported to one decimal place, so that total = 1.5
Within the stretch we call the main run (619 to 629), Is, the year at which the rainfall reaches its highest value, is 624.0 yr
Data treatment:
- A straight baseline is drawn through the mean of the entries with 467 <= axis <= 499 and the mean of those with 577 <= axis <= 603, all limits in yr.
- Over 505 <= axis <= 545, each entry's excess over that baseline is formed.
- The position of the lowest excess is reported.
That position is 544.0 yr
